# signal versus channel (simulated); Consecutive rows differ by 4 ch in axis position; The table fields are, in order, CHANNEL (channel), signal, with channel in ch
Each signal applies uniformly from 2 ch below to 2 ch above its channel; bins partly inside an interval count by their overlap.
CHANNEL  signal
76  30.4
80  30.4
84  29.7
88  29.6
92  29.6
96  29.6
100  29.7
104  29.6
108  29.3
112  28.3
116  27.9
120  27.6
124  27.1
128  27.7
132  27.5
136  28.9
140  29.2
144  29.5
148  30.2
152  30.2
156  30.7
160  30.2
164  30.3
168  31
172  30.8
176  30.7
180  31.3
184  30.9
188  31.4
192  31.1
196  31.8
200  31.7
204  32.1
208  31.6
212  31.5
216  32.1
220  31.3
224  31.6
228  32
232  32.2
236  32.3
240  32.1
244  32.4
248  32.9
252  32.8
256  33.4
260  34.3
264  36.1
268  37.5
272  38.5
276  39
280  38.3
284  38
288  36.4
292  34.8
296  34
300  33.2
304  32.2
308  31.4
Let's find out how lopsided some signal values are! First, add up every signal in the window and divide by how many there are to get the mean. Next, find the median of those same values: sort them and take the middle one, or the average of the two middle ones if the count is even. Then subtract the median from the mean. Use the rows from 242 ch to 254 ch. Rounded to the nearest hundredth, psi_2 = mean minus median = -0.10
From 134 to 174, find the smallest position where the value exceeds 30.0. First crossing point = 148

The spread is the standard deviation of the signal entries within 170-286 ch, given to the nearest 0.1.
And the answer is 2.6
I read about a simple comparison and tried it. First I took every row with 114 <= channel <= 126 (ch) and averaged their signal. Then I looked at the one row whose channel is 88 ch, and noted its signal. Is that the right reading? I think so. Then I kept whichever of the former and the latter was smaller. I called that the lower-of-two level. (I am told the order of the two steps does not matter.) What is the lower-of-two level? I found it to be 27.5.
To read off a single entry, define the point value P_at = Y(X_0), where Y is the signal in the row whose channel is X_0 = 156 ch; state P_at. 30.7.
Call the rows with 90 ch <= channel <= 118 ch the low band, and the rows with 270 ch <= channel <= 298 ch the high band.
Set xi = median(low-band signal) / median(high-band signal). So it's 0.78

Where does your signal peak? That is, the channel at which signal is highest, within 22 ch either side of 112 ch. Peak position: 100 ch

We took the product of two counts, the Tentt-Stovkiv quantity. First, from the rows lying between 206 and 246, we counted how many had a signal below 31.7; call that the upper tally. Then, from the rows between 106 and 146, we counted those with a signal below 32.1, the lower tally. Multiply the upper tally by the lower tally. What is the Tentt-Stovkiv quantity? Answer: 40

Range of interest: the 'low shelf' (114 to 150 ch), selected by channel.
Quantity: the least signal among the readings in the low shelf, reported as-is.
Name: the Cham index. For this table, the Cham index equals 27.1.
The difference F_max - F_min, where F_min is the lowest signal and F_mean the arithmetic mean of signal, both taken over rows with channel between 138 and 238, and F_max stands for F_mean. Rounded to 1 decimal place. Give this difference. 1.9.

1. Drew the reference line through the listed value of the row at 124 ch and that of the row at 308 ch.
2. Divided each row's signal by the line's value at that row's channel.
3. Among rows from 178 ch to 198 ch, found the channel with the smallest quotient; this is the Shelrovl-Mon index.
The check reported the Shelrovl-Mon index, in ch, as 192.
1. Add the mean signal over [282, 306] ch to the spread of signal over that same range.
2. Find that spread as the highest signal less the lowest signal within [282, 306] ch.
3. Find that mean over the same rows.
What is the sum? 41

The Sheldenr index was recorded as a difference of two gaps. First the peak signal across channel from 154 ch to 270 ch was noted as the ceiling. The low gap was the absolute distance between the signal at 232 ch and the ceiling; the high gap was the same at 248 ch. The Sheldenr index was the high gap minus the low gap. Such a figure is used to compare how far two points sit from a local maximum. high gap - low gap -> -0.7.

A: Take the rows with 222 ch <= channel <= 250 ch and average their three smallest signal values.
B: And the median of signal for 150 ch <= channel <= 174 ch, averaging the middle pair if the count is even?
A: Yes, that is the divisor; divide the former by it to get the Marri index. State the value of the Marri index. 1.046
